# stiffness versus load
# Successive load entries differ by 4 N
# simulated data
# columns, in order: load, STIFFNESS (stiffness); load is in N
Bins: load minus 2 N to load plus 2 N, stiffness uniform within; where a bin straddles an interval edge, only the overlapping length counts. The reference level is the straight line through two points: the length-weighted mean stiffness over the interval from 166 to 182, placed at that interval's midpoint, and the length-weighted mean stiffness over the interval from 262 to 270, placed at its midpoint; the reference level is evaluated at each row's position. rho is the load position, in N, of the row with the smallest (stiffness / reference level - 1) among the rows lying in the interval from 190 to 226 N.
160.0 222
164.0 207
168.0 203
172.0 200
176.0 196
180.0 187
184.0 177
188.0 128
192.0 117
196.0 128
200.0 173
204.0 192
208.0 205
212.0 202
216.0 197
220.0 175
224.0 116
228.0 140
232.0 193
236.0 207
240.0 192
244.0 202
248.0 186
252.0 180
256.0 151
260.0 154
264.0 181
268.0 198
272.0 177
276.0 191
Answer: 192.0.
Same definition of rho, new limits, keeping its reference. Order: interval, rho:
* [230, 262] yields 256.0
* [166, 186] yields 184.0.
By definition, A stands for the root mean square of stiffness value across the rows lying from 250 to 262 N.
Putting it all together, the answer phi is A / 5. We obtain 32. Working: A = 162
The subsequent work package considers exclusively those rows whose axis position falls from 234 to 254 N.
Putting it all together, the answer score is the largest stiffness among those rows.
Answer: 207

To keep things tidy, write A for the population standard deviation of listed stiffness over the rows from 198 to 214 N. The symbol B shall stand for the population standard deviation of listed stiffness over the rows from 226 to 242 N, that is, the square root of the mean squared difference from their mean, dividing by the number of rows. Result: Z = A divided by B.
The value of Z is 0.5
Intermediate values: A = 13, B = 26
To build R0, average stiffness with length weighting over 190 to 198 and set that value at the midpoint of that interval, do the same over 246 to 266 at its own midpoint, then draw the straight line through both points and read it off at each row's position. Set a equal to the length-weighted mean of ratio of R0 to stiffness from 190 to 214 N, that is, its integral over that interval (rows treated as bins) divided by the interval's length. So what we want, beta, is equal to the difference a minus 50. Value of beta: -49.2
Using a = 0.79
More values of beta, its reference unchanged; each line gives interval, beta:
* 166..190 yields -49.4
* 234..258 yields -49.1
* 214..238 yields -49.1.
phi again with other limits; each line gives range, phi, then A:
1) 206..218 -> 40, 201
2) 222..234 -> 31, 153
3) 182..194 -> 29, 143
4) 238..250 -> 39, 193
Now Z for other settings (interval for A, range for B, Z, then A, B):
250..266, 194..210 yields 0.5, 14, 29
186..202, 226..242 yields 0.8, 22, 26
